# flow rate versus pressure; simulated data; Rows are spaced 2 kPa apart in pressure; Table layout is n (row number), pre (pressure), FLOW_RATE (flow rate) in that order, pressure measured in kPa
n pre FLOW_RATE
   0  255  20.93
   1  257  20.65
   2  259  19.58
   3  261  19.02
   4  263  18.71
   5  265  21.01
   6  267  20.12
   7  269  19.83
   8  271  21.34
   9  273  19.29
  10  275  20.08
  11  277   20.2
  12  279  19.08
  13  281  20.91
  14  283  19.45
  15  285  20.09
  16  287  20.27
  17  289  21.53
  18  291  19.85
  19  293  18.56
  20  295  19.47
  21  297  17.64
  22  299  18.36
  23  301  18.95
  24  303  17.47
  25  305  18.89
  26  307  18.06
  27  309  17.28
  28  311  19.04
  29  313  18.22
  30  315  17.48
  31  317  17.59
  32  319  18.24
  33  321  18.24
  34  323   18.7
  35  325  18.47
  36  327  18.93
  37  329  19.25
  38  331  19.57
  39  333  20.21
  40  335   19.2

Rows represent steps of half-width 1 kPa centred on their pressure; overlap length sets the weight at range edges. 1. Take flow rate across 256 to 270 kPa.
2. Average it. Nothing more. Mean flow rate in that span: 19.8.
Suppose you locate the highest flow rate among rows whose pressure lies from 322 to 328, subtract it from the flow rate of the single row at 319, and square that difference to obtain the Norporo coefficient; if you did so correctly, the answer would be 0.48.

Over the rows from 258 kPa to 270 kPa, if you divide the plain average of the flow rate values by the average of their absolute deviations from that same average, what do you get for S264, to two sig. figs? 32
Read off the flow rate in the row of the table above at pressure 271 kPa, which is 21.34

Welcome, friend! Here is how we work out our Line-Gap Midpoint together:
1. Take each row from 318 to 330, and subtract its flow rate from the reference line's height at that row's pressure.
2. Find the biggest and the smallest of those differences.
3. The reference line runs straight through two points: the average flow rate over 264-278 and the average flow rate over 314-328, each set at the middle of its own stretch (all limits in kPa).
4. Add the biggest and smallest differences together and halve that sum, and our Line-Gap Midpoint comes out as -0.6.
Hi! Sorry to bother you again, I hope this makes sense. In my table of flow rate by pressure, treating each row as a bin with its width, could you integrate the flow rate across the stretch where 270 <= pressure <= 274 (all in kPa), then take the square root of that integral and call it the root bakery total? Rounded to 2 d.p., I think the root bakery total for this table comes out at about 9.01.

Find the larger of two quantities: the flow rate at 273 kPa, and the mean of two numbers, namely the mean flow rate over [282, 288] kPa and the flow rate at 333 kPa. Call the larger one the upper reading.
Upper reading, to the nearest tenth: 20.1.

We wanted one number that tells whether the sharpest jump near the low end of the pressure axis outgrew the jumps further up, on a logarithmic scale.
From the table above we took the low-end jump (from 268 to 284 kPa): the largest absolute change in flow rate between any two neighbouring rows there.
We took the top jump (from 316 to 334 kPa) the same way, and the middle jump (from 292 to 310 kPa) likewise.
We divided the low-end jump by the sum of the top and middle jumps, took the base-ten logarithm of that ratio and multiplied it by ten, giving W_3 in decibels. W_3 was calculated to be -0.83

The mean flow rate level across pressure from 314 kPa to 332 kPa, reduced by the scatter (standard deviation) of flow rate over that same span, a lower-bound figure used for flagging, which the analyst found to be 17.8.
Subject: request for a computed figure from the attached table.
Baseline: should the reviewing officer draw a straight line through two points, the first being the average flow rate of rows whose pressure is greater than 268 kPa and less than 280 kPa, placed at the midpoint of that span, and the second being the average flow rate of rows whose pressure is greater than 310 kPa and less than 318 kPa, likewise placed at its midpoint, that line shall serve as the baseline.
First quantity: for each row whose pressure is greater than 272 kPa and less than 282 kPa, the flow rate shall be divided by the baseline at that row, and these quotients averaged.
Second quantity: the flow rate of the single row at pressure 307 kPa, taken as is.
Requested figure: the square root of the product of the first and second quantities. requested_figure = 4.26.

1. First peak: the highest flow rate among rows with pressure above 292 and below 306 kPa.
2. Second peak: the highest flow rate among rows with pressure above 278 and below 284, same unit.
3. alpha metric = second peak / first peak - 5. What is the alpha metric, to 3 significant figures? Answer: -3.93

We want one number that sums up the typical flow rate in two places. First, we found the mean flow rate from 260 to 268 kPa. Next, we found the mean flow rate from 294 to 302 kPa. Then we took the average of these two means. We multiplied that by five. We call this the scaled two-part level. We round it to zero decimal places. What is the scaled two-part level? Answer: 96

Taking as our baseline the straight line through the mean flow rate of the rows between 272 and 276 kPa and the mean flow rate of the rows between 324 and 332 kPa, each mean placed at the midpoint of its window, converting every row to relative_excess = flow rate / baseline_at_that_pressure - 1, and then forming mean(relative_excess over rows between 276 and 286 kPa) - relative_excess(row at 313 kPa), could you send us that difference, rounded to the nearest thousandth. 0.070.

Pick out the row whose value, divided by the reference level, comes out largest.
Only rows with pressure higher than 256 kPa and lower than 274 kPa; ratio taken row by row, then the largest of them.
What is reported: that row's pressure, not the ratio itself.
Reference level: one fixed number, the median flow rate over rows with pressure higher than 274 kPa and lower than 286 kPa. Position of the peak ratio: 271 kPa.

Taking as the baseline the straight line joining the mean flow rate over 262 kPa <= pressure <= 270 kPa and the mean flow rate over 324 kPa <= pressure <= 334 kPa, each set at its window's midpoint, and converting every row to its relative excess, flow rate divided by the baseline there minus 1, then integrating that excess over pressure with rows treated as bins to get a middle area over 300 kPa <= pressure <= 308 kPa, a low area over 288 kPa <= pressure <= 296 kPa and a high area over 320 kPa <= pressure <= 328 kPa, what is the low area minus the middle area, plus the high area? 0.3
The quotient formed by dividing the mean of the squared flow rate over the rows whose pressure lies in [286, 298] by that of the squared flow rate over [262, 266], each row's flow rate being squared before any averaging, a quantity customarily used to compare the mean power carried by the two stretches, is 0.97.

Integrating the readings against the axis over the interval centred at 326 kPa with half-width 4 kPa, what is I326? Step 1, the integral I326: 151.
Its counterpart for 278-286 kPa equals 159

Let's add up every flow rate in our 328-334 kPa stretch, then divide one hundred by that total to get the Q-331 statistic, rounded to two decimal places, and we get 1.69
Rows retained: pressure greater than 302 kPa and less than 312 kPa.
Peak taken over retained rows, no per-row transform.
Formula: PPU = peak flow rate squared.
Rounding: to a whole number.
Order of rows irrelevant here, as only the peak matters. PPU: 363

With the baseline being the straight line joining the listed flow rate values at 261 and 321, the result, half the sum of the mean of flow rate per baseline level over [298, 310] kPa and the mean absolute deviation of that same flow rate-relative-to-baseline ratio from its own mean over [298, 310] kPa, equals 0.507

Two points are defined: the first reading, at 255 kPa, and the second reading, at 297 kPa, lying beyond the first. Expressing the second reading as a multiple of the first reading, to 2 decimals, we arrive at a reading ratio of 0.84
